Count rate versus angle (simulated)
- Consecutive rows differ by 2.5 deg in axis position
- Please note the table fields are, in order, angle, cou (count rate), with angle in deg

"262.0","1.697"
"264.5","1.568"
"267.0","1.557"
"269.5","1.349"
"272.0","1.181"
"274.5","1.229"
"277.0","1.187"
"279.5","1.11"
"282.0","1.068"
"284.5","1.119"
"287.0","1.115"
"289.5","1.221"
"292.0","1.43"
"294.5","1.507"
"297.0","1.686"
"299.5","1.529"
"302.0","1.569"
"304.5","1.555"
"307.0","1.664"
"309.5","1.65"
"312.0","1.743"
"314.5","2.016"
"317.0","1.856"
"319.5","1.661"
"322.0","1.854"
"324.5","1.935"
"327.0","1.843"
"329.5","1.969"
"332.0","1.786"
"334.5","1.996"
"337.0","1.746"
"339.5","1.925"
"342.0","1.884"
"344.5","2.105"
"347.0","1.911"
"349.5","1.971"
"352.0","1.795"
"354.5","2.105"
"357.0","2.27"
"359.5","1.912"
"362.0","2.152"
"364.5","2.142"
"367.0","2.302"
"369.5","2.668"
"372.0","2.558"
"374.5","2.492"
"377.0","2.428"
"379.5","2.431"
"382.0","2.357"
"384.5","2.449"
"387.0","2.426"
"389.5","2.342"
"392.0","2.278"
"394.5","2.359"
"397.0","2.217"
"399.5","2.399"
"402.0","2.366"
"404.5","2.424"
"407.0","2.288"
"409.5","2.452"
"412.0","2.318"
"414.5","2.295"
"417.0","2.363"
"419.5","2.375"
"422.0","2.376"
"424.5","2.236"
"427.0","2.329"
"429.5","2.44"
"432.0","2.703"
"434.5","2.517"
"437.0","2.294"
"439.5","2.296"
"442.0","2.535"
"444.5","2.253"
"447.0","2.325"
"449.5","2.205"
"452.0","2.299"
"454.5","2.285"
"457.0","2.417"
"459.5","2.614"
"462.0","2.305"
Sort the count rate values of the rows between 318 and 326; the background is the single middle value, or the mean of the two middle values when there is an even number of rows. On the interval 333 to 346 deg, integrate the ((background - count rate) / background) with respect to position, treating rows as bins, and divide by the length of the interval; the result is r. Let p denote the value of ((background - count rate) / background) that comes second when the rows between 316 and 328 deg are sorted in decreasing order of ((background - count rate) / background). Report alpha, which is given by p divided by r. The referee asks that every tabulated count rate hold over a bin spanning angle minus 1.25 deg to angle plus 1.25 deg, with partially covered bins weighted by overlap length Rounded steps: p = 0.01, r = 0.0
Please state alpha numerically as -0.1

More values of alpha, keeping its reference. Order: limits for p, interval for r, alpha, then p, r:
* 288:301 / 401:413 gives -0.8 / 0.23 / -0.3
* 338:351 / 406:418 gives 0.1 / -0.03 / -0.3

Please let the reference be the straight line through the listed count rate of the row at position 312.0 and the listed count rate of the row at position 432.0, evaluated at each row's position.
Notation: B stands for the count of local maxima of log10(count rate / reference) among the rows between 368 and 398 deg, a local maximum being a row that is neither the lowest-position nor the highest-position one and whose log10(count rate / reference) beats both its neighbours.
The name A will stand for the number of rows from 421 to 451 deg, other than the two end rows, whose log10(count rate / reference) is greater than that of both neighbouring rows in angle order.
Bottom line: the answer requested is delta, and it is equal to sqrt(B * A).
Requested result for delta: 2.4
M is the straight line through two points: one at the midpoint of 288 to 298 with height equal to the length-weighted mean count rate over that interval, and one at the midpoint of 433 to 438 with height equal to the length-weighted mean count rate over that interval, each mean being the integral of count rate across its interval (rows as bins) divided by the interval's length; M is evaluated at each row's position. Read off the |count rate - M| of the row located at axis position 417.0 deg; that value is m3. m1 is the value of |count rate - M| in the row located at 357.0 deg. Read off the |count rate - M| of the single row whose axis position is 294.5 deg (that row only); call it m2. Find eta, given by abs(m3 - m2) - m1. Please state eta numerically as -0.37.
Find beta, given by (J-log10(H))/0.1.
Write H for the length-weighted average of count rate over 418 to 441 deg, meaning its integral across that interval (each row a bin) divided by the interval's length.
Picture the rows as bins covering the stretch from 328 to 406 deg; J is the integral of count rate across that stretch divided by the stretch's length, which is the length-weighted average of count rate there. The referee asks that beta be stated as 18.2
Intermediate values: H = 2.40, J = 2.20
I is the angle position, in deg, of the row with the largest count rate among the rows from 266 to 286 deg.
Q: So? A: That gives 267.0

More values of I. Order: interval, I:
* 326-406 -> 369.5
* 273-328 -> 314.5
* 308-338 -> 314.5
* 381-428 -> 409.5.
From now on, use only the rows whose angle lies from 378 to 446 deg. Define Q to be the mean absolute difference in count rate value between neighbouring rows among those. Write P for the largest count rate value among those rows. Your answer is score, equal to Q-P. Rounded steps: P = 2.703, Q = 0.11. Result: -2.59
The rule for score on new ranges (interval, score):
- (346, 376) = -2.48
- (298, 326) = -1.90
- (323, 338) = -1.82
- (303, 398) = -2.53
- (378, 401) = -2.36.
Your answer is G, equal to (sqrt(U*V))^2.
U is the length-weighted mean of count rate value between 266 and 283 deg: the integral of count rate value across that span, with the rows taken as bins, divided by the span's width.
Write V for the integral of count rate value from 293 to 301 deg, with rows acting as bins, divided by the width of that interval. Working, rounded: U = 1.2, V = 1.6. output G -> 1.9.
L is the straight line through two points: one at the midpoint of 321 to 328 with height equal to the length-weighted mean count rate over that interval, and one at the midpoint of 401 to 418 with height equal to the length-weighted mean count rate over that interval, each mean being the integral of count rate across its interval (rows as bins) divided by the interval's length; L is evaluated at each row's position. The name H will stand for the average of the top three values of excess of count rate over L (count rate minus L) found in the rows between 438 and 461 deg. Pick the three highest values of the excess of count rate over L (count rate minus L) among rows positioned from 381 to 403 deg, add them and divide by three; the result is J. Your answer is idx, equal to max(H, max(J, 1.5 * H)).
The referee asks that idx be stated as 0.19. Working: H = -0.080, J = 0.19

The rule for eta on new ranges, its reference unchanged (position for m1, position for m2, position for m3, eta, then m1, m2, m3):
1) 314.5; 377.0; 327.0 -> -0.18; 0.42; 0.40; 0.16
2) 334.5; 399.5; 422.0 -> -0.09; 0.26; 0.22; 0.04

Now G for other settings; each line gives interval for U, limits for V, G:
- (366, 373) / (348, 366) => 5.2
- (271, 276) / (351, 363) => 2.5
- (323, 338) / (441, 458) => 4.4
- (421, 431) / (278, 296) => 2.9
